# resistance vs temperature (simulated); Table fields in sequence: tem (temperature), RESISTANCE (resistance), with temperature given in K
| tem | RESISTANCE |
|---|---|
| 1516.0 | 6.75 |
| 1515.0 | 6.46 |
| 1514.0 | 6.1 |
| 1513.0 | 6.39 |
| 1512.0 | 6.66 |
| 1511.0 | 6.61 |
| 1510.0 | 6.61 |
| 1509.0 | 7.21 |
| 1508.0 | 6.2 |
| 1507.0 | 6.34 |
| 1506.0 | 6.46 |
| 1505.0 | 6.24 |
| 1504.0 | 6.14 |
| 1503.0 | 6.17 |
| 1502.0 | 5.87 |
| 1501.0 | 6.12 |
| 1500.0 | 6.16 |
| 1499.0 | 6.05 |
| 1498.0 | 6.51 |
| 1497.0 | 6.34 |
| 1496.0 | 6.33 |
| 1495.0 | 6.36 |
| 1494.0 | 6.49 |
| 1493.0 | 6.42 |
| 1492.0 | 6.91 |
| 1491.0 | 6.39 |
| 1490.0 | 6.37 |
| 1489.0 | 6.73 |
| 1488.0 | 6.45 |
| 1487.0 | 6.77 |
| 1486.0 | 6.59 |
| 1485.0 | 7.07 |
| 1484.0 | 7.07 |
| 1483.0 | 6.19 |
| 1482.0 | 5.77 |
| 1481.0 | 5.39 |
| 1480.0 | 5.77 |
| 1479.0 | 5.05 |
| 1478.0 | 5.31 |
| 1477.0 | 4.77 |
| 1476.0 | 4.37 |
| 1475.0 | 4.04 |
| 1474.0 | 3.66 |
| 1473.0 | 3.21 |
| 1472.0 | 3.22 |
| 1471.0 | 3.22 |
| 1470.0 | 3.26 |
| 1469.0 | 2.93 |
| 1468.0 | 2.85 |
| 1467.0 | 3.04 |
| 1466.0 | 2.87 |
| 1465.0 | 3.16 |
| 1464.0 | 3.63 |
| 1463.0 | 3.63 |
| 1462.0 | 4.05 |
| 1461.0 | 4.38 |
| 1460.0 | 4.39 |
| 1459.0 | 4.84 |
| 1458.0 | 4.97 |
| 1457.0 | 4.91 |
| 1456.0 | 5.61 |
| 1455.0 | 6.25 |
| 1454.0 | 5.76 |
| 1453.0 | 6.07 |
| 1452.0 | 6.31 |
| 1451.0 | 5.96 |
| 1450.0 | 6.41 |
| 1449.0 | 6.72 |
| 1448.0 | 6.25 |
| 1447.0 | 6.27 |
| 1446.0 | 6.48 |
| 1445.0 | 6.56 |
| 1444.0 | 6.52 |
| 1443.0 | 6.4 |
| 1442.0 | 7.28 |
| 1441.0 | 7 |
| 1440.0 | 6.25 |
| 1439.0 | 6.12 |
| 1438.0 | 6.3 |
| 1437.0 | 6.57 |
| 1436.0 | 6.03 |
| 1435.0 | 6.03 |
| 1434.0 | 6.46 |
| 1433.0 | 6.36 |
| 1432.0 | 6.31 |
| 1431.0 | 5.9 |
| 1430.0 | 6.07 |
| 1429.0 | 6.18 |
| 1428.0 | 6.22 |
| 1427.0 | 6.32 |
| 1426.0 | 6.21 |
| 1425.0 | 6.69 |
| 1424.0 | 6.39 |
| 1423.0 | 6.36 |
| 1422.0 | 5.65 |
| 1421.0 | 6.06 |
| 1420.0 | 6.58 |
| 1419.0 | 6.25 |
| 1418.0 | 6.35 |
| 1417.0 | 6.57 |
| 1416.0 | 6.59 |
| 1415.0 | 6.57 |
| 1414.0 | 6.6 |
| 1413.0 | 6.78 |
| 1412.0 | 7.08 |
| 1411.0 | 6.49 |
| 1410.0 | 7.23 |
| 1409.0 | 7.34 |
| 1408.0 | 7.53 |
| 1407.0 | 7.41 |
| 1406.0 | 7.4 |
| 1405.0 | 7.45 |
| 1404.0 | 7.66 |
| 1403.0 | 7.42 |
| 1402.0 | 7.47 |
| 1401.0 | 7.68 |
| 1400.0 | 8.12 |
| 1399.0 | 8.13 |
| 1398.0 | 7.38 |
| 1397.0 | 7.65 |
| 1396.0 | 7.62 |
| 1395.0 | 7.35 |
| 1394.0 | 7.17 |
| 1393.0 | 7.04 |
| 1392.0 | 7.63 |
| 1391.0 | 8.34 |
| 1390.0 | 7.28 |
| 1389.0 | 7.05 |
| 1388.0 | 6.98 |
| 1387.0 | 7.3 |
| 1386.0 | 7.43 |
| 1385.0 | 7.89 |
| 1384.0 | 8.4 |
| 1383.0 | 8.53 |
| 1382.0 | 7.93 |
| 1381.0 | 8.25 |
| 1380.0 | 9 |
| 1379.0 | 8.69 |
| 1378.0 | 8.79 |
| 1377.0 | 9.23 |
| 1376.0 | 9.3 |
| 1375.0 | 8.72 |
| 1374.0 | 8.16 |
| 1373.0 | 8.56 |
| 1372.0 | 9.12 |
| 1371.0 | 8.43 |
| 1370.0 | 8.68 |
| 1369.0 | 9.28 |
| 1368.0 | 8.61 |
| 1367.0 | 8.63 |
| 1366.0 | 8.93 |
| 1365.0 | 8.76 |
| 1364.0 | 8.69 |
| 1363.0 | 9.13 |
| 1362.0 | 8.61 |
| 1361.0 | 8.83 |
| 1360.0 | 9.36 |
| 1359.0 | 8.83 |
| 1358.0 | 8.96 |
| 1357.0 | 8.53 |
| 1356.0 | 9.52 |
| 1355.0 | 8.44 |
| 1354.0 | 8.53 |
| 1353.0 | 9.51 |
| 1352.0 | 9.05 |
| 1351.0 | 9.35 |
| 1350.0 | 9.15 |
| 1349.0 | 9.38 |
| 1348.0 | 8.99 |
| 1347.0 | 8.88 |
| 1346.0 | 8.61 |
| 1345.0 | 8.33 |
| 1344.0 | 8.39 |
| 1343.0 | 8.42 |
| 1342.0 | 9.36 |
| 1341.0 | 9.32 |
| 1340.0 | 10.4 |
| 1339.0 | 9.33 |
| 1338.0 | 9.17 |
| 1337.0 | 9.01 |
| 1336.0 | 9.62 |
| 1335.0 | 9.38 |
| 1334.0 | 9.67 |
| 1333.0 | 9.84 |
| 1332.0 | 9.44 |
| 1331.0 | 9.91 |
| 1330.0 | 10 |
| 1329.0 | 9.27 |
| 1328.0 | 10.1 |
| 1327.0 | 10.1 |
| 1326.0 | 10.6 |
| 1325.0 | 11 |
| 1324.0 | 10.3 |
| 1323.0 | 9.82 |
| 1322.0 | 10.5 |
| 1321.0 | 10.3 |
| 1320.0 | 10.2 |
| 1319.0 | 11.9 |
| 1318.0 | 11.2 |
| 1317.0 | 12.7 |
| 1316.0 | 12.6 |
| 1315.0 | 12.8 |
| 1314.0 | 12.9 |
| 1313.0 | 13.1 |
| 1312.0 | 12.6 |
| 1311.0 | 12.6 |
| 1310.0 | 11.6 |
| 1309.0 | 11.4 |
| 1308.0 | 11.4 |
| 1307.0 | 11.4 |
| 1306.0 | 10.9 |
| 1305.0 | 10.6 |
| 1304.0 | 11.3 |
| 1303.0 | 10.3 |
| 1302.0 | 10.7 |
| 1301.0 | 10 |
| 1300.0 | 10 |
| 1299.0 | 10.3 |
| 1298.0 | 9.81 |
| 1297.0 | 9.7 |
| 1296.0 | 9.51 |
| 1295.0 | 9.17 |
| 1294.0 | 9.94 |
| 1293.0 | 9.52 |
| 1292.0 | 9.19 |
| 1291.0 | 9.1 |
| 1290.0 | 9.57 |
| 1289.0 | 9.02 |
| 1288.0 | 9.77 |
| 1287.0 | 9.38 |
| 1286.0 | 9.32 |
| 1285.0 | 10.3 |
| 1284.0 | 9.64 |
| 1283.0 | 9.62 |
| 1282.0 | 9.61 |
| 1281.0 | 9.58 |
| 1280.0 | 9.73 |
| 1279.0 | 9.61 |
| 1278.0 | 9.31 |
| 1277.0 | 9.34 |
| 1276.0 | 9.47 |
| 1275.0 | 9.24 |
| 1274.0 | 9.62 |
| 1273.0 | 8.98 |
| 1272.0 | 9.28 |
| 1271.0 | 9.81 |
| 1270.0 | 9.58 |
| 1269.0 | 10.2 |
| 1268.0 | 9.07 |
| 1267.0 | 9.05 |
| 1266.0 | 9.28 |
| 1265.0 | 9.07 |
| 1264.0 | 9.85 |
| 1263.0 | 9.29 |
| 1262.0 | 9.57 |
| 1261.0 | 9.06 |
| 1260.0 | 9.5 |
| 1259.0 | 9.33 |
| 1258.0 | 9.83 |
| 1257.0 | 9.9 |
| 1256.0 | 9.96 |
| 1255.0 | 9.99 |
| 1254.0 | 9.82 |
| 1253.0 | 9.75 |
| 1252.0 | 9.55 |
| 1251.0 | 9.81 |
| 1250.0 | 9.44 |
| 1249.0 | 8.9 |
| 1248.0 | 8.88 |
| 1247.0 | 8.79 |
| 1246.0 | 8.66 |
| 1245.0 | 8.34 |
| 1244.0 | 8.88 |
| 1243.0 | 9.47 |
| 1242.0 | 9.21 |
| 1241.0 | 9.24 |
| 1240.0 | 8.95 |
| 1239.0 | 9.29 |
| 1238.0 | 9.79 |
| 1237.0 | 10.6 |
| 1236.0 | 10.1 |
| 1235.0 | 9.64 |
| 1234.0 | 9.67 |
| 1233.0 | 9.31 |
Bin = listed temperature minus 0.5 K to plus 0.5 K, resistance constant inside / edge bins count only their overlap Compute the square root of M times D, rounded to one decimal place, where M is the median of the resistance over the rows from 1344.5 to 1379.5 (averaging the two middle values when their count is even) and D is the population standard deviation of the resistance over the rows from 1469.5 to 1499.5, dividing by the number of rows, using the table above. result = 3.3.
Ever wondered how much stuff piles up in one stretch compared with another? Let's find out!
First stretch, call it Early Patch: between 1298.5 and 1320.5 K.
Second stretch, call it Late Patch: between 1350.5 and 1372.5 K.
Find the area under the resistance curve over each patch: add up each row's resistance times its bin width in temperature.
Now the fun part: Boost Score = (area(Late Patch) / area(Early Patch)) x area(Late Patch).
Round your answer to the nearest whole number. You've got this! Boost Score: 152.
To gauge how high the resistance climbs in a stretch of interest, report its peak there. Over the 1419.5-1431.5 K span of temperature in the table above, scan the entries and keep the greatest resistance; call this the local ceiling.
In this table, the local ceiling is 6.69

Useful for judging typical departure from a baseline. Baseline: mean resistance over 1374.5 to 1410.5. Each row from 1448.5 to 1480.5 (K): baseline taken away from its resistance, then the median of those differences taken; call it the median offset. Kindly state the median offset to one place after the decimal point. -3.4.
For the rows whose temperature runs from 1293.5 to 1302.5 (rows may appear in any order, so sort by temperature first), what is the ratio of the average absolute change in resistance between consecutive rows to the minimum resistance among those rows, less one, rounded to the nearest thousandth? -0.960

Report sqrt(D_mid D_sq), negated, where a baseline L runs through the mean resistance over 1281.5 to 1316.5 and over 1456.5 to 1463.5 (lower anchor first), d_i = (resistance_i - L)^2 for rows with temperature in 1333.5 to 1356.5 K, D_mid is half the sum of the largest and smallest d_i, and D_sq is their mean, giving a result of -0.58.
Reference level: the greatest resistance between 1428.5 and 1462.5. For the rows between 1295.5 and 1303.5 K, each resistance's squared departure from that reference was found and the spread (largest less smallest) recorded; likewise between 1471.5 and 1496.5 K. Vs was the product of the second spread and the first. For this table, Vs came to 111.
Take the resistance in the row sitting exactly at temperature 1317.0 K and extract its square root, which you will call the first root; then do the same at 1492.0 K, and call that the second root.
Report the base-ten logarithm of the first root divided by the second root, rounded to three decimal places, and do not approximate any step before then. 0.132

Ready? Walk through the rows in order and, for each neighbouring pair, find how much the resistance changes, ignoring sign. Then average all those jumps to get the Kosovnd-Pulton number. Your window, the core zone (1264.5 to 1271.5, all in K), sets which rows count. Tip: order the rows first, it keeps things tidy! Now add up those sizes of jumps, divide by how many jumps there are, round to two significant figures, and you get 0.41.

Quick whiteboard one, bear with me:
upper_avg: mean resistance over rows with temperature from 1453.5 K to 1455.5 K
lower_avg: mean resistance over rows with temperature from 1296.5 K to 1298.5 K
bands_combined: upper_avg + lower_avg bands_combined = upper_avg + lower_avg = 15.8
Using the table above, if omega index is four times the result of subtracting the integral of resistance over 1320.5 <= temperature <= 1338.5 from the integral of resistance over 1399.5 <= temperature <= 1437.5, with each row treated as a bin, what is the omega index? 305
